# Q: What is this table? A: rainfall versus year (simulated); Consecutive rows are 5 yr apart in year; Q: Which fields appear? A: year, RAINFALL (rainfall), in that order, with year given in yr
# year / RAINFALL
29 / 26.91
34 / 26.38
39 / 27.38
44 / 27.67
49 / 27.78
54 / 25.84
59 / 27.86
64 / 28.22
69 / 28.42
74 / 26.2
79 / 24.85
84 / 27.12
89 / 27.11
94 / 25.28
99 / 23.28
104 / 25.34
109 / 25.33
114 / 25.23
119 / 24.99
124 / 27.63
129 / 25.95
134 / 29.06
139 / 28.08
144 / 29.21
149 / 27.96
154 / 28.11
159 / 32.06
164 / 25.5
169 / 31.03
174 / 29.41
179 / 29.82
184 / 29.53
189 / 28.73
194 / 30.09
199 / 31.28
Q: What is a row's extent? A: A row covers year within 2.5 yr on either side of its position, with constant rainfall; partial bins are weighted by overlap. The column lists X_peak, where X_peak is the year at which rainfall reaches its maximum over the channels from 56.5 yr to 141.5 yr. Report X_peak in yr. 134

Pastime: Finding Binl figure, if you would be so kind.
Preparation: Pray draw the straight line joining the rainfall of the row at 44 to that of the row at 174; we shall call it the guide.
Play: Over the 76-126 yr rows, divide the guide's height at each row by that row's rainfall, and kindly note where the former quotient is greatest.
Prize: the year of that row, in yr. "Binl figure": 99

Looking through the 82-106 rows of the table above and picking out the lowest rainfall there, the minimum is 23.28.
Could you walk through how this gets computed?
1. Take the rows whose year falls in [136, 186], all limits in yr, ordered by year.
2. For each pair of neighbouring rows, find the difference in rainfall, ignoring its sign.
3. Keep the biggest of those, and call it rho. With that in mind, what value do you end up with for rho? 6.6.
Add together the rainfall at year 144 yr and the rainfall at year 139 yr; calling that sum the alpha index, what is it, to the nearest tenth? 57.3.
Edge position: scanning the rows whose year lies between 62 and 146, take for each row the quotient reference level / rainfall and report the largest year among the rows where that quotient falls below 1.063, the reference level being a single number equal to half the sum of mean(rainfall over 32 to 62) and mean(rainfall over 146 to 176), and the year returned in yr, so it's 144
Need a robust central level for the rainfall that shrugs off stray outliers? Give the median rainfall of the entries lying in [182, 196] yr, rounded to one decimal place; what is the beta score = 29.5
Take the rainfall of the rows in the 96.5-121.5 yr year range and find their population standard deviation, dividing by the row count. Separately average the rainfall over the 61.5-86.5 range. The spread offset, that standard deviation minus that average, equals -26.2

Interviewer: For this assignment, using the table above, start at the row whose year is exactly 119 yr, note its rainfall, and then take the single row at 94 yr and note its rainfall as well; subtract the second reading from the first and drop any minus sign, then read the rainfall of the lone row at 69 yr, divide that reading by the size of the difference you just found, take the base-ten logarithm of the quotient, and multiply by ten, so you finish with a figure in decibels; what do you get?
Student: 19.9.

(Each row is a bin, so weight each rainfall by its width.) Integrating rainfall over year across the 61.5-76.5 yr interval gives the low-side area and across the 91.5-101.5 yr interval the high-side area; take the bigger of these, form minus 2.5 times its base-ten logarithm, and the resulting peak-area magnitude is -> -6.54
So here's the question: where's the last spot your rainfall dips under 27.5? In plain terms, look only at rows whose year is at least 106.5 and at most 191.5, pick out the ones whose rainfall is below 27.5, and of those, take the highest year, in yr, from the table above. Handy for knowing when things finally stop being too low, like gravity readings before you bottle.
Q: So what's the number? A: 164 yr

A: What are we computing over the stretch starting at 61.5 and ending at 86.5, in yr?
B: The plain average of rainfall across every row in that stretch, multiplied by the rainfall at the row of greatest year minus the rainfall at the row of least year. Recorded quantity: -30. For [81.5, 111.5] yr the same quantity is -46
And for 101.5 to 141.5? 72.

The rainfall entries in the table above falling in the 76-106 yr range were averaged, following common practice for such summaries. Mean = 25.5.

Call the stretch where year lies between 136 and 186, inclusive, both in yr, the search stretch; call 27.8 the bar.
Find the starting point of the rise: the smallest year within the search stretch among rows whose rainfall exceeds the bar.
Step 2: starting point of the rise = 139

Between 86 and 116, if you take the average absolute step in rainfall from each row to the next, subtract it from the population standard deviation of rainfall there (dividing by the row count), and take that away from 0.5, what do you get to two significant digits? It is 0.59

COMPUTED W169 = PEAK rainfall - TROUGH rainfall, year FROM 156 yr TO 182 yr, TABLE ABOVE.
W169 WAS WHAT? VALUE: 6.6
